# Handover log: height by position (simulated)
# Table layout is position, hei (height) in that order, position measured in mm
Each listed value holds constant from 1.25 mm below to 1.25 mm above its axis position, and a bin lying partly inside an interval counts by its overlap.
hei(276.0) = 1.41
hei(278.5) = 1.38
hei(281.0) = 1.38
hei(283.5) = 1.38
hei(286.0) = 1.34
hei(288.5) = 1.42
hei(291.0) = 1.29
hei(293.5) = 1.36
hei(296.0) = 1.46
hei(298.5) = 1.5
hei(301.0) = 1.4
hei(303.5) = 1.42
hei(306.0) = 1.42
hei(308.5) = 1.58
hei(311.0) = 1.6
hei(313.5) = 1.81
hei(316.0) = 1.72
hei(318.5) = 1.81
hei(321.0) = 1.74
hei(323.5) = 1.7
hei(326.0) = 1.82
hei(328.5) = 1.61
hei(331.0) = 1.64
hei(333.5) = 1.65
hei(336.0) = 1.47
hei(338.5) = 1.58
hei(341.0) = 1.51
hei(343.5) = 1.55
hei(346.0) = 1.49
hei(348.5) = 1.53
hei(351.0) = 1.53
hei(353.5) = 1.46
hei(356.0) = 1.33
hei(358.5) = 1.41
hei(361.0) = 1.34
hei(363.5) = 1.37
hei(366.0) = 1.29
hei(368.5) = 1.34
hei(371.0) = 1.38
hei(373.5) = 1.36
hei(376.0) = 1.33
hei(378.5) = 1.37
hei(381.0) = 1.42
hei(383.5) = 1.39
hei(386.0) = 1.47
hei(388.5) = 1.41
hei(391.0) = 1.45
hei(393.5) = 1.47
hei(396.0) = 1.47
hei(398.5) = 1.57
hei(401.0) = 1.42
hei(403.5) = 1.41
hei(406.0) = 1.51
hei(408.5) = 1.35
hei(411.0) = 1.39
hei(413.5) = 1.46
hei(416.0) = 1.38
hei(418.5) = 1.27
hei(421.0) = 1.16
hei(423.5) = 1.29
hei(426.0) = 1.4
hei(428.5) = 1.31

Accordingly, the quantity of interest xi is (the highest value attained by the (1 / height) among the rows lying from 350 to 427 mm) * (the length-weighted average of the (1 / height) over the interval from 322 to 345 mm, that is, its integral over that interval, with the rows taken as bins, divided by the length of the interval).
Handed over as 0.536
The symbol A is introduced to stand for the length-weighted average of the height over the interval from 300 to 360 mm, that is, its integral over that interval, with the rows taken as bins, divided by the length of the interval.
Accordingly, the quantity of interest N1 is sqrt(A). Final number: 1.255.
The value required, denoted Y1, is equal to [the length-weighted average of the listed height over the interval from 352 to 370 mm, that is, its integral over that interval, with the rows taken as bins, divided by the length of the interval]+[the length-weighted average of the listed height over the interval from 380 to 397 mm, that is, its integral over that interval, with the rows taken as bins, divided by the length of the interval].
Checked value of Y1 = 2.81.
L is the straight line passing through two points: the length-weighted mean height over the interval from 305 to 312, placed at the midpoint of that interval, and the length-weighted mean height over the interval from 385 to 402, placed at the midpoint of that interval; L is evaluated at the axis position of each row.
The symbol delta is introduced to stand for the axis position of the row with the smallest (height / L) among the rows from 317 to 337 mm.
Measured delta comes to 336.0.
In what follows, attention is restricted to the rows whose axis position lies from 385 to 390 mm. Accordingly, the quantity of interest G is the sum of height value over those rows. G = 2.88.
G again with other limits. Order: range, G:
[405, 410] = 2.86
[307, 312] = 3.18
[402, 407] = 2.92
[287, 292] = 2.71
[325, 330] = 3.43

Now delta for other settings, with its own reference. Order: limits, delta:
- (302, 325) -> 303.5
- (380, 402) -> 383.5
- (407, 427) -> 421.0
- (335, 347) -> 336.0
